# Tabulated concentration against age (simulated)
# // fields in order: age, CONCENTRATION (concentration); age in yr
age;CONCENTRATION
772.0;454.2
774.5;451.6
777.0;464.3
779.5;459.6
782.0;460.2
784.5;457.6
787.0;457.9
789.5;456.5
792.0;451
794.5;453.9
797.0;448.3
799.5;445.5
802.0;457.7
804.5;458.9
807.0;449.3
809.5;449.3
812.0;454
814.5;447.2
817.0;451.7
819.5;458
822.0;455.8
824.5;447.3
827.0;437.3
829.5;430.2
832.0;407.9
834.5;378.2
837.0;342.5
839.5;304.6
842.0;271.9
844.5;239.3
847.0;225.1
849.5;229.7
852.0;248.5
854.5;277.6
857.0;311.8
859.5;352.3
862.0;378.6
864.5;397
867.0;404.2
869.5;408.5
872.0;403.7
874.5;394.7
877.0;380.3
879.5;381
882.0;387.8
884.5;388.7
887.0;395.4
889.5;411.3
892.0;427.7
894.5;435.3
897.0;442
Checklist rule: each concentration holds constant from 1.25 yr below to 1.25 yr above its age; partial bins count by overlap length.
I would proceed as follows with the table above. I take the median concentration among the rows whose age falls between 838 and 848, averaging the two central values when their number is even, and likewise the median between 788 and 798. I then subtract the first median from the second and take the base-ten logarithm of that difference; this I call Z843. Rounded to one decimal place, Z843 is 2.3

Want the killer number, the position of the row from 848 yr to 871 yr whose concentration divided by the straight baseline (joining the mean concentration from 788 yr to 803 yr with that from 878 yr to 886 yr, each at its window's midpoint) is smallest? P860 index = 849.5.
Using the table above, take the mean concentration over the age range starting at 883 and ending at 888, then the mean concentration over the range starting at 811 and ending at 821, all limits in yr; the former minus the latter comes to -61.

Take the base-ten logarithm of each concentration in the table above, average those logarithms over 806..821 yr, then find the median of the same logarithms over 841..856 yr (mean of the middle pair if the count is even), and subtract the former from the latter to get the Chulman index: -0.27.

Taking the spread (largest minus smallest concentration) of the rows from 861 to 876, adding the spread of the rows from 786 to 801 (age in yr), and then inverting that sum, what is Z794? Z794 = 0.024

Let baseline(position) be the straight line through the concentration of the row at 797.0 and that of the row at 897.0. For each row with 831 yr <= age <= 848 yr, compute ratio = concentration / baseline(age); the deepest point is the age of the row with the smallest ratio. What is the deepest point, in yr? 847.0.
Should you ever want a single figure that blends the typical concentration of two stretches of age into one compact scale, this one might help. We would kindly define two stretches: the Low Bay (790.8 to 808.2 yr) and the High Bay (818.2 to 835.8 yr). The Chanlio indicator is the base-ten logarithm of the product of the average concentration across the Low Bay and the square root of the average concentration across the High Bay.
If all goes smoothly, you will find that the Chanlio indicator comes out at 3.97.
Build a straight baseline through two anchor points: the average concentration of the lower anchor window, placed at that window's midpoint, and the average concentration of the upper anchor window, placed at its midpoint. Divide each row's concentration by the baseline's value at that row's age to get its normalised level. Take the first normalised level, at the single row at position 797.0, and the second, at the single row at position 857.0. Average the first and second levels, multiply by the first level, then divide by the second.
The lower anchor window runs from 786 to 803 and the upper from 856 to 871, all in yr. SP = 1.1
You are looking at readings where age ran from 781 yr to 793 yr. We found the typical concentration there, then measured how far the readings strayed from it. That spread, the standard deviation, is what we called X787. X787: 3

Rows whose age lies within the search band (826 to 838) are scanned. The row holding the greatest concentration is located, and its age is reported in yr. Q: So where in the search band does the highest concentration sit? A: 827.0 yr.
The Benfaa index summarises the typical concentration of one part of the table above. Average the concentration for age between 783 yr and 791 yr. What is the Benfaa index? 457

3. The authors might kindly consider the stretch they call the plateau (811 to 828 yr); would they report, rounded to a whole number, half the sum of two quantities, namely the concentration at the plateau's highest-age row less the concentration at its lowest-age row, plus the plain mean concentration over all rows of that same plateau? 217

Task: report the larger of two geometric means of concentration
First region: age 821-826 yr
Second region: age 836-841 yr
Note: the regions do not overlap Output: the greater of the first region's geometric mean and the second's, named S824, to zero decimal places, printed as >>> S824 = 452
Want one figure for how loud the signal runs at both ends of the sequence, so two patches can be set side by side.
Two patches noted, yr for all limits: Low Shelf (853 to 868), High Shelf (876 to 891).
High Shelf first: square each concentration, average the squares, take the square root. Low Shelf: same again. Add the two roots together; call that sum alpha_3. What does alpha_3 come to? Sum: 747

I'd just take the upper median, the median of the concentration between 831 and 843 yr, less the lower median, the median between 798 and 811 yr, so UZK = -107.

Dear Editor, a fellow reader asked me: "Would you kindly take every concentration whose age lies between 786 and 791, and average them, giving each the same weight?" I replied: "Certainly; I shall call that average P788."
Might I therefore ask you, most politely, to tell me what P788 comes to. 457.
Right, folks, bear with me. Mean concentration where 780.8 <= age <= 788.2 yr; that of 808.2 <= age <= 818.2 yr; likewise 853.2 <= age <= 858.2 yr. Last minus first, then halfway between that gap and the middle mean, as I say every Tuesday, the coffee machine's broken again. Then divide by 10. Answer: 14.3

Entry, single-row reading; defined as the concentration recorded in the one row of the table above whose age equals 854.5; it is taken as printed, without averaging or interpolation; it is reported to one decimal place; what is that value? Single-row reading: 277.6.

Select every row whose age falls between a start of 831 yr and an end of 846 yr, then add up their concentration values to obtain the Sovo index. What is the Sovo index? 1944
